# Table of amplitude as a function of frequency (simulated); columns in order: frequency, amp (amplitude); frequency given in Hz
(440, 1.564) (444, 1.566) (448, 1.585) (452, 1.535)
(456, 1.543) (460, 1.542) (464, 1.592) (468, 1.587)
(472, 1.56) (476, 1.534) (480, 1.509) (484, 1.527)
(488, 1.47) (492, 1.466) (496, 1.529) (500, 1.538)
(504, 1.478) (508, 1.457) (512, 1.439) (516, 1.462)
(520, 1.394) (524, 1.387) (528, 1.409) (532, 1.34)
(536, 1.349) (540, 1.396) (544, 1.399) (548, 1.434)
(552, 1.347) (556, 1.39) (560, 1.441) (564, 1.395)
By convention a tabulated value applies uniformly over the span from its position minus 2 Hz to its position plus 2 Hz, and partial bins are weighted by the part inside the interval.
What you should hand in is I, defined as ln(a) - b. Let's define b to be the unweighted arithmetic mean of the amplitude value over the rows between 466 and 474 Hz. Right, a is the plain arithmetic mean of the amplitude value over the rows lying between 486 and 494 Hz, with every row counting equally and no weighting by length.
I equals -1.19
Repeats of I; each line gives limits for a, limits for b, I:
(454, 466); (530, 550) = -0.94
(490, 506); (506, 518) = -1.05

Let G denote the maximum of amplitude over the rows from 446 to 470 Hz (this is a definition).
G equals 1.592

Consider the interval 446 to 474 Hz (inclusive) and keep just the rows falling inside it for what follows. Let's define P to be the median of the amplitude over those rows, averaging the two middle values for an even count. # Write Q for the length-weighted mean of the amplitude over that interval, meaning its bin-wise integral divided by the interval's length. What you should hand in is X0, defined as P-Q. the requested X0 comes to -0.003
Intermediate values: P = 1.56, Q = 1.56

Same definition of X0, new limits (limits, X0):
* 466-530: -0.010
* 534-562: 0.002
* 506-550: -0.007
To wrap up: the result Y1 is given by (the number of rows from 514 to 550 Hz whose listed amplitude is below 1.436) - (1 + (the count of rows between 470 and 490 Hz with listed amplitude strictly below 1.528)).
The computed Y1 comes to 4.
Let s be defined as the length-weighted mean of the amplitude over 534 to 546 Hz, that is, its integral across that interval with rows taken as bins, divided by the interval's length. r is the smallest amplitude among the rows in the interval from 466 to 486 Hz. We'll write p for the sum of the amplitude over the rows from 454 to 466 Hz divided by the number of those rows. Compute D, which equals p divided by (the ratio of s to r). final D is 1.70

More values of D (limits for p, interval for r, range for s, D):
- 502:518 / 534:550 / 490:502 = 1.30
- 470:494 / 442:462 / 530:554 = 1.68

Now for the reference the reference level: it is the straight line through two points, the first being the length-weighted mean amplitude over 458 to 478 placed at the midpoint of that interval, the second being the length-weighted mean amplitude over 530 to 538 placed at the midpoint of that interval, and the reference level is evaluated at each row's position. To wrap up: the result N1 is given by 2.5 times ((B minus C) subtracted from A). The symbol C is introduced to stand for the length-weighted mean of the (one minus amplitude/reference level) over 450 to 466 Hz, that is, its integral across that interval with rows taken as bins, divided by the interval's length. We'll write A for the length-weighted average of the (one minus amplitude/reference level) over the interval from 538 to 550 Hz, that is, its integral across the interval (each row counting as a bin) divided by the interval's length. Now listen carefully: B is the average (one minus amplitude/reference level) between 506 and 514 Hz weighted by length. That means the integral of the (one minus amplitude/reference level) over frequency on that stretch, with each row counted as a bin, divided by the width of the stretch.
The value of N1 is -0.08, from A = -0.075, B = -0.017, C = 0.03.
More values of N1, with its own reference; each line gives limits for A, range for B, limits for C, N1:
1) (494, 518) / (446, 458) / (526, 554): -0.29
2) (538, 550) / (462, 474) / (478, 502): -0.19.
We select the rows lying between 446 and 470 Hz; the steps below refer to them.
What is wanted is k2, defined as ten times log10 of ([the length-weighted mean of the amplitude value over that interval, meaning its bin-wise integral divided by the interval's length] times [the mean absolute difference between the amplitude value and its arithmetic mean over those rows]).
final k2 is -14.3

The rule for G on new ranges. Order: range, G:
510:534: 1.462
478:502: 1.538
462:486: 1.592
